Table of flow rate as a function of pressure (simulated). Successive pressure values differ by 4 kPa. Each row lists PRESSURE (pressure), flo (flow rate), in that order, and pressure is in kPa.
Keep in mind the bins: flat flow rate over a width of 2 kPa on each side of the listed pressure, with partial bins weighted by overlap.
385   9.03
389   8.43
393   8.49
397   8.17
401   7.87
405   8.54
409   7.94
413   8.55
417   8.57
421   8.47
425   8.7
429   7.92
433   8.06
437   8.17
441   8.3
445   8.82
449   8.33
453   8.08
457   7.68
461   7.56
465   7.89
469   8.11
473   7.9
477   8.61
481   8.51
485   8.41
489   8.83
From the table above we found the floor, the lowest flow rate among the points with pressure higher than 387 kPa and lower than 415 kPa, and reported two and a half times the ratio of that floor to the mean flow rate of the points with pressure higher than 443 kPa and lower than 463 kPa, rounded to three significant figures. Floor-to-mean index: 2.43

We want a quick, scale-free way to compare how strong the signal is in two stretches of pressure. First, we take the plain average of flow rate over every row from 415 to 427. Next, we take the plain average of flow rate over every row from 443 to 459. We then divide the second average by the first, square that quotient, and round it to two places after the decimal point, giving 0.92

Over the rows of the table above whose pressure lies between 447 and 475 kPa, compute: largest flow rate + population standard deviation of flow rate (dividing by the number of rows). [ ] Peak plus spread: 8.57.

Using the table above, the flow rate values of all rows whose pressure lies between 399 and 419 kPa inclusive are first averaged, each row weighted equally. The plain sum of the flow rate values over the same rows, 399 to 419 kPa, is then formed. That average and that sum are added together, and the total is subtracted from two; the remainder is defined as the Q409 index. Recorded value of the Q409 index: -47.8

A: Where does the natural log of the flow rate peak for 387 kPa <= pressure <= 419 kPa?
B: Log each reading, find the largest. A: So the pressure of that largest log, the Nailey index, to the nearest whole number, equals 417 kPa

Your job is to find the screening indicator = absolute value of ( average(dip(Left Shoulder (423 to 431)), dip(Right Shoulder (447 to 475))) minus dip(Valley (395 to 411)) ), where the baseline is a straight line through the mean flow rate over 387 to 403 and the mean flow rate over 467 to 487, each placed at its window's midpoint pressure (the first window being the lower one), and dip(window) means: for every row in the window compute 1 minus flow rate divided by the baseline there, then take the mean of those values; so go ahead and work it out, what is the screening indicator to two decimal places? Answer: 0.00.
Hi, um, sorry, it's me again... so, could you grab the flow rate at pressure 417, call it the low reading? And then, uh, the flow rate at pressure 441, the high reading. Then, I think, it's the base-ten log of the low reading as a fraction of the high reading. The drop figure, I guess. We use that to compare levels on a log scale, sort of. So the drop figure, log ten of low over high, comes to 0.014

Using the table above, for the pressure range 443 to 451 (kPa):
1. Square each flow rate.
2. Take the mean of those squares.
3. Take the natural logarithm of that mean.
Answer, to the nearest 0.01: 4.30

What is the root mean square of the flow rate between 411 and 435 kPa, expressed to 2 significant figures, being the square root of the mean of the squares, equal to 8.4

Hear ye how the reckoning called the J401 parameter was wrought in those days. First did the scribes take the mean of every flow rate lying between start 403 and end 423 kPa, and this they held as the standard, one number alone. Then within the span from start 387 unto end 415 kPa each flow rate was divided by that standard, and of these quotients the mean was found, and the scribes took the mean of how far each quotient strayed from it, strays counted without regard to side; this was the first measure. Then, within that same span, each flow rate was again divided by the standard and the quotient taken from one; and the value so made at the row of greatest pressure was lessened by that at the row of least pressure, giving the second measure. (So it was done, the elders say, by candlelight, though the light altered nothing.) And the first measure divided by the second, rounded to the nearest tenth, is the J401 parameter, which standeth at -2.1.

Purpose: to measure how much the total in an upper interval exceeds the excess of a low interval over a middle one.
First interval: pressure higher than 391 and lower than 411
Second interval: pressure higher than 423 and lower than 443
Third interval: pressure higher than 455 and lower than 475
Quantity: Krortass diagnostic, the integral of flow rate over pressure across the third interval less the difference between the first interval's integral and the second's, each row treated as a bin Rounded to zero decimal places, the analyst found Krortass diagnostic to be 157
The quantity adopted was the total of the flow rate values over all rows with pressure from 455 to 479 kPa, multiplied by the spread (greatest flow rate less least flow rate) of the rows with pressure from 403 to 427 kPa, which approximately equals 36.3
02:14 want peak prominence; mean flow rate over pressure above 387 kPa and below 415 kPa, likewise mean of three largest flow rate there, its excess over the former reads 0.24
